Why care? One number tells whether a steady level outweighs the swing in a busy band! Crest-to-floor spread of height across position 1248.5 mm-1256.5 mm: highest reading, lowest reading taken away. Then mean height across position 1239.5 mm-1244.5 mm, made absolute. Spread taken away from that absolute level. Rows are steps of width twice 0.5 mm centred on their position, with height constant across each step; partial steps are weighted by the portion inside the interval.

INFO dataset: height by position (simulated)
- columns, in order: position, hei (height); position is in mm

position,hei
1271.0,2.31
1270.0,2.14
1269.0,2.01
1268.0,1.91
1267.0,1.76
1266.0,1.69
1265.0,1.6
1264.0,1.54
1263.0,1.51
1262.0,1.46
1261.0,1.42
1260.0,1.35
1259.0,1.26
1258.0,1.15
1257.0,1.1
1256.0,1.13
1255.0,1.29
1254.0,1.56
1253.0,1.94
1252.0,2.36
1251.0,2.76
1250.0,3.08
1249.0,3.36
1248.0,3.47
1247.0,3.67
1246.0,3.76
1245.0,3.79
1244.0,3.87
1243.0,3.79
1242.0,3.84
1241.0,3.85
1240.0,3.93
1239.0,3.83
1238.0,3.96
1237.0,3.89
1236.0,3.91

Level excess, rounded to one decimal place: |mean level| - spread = 1.6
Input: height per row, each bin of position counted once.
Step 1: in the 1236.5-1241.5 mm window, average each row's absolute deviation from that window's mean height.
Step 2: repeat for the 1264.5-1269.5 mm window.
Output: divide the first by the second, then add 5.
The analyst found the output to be 5.32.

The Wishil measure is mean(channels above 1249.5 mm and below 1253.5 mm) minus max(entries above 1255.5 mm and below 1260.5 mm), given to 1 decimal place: 1.2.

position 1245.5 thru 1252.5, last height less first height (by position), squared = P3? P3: 1.96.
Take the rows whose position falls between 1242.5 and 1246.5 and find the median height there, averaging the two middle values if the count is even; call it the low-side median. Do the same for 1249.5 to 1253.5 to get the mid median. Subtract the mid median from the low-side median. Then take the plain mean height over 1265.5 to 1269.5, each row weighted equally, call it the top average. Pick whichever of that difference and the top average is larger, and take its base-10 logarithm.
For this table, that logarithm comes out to 0.27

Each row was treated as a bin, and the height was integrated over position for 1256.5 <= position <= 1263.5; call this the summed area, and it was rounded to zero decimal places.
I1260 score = 9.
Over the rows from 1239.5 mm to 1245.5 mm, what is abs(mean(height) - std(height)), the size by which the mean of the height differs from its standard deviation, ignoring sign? 3.8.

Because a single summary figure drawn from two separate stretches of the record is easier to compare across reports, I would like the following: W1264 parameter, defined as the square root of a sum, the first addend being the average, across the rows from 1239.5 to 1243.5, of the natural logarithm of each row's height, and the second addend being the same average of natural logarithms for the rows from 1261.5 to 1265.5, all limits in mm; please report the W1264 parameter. 1.3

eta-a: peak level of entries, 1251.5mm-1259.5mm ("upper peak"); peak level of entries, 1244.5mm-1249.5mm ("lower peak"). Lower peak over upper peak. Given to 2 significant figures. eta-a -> 1.6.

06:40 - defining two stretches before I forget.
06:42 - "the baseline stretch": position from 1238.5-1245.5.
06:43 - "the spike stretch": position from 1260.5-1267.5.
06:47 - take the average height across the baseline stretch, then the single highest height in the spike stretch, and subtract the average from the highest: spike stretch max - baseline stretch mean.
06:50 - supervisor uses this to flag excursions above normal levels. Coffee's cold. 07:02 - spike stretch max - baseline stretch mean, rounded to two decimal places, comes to -2.08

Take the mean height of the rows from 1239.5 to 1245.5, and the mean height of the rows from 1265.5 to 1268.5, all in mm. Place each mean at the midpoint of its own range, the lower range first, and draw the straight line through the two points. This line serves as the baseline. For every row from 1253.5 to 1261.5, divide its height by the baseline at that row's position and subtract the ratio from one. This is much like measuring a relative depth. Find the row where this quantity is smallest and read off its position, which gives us 1261.0 mm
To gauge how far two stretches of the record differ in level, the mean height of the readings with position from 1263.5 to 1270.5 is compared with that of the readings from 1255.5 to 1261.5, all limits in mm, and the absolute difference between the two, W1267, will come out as 0.57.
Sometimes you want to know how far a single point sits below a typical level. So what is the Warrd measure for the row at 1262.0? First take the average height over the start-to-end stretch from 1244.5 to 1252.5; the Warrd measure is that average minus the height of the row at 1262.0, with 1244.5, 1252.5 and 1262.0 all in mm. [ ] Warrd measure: 1.8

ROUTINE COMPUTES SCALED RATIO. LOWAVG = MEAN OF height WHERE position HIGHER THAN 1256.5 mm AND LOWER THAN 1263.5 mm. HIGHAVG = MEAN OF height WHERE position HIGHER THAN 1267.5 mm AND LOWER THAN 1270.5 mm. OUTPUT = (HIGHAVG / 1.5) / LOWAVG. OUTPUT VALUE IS 1.02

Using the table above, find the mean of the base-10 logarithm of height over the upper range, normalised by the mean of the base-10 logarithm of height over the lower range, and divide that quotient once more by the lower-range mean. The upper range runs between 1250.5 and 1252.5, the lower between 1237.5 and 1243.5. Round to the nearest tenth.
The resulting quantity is 1.2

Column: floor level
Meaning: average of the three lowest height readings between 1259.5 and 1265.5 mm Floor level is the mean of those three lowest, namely 1.41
